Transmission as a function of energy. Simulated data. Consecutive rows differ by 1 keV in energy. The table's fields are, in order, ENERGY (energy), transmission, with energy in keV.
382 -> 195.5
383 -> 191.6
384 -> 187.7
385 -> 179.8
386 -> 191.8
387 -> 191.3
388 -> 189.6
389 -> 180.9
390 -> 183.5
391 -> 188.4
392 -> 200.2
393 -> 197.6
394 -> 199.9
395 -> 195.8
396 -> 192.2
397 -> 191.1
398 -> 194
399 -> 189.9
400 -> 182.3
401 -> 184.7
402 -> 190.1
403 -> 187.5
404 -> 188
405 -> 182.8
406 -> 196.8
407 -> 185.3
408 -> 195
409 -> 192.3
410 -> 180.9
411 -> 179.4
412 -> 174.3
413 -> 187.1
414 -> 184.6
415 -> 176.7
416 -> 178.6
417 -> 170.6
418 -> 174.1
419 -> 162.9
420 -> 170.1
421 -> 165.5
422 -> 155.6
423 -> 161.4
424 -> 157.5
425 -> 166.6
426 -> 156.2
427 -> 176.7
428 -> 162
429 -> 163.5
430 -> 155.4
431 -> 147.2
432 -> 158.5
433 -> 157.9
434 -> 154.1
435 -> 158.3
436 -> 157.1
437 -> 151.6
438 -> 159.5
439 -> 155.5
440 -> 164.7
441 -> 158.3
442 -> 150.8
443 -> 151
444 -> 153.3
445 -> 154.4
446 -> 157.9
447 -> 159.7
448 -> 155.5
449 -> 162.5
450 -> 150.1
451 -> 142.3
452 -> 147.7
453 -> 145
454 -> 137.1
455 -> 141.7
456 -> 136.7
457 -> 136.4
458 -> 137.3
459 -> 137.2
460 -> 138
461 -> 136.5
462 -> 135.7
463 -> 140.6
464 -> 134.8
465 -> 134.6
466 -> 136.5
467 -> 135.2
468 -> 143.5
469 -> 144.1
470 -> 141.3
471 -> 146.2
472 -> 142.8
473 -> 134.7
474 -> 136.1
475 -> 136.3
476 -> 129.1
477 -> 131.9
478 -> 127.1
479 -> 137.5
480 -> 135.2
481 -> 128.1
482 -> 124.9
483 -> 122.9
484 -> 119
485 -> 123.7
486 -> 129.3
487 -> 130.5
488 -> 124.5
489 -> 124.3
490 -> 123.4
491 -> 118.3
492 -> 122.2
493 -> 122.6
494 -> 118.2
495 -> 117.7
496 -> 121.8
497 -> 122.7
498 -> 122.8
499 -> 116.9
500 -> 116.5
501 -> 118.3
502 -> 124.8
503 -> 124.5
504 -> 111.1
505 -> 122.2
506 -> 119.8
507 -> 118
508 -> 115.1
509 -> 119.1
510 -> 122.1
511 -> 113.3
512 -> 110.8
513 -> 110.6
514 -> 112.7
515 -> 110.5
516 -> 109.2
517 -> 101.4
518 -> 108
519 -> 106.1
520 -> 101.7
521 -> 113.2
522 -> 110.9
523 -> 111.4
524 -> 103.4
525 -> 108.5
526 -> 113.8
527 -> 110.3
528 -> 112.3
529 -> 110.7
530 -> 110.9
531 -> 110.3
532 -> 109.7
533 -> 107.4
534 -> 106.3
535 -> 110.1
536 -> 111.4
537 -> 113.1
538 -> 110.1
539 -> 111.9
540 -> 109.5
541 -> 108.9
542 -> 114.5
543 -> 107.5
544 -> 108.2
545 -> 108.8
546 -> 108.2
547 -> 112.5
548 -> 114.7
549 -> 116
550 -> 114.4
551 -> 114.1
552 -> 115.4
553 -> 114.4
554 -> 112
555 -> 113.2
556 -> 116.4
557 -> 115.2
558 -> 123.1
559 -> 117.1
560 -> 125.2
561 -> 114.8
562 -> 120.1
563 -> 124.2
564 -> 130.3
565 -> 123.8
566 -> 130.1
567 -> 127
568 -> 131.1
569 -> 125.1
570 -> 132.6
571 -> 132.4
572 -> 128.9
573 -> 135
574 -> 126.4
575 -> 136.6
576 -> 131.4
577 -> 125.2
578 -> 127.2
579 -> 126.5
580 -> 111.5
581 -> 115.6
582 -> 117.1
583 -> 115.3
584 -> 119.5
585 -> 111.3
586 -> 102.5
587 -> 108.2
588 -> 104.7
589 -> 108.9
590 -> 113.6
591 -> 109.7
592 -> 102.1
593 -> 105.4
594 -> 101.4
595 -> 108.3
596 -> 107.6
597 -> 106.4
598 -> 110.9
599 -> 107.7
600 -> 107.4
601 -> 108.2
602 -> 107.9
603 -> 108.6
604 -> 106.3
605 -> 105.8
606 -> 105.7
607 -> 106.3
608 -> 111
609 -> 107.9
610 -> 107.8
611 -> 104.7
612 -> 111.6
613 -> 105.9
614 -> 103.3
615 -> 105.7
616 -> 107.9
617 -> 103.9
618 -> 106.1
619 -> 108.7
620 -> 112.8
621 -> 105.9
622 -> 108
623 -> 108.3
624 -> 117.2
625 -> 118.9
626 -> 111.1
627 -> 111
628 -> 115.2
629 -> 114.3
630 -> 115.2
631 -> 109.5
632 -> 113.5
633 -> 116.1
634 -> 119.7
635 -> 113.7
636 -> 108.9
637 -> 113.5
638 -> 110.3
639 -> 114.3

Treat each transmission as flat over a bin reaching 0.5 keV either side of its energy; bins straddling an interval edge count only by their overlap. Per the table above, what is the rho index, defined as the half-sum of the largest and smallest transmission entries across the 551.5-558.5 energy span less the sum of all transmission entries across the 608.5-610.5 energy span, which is -98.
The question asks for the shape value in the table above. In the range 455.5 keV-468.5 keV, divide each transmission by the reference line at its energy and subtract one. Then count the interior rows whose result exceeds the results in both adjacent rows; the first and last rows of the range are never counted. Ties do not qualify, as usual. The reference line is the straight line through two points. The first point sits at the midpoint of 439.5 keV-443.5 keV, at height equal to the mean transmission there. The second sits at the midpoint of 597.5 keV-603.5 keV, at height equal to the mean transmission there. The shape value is 3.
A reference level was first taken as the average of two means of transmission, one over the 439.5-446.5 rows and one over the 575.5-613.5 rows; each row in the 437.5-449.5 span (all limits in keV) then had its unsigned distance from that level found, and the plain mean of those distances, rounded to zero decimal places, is 24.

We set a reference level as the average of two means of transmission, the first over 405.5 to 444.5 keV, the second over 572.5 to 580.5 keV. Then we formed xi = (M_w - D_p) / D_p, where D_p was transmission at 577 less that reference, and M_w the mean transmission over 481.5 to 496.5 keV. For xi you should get -6.6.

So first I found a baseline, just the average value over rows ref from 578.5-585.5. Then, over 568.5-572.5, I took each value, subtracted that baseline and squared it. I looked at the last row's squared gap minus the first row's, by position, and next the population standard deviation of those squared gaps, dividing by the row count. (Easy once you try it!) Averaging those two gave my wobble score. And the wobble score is 77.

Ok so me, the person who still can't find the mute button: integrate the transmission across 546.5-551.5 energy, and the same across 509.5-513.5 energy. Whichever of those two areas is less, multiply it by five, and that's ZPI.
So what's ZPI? 2284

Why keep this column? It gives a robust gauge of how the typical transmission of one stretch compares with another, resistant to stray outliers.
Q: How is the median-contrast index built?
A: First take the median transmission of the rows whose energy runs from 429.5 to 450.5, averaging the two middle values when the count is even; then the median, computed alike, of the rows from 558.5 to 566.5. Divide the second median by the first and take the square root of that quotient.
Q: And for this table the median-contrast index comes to 0.89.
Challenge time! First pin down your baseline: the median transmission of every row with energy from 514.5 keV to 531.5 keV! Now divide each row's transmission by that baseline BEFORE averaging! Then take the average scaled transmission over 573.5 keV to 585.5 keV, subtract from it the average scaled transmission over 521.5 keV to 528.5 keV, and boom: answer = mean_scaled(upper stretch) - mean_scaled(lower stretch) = 0.11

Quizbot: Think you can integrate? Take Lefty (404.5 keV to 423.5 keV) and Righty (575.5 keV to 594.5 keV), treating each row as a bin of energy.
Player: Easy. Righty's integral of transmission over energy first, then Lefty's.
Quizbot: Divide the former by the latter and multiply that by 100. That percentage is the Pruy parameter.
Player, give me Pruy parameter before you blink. 64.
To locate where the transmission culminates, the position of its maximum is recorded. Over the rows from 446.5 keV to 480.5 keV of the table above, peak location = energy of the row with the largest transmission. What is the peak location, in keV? 449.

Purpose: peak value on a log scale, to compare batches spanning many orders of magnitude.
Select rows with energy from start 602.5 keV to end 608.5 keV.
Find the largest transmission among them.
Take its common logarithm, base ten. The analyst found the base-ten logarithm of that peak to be 2.05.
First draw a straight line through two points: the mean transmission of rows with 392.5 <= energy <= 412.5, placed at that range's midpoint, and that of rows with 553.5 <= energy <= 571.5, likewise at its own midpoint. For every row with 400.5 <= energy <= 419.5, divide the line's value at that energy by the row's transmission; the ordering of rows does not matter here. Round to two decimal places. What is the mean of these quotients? 1.02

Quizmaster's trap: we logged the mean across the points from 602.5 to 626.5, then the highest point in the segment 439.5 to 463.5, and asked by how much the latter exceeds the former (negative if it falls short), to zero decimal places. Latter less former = 56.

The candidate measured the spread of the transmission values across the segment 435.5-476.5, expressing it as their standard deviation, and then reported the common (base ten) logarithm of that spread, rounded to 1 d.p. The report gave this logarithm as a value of 1.0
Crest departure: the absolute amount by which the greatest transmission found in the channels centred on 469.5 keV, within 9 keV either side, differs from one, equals 145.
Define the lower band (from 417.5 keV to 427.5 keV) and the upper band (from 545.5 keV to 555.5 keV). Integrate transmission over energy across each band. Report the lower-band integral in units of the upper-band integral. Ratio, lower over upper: 1.5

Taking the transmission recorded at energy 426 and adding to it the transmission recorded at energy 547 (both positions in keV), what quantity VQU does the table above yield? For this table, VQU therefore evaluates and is 269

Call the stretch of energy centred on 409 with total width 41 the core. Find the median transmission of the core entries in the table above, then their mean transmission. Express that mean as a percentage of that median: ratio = 99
